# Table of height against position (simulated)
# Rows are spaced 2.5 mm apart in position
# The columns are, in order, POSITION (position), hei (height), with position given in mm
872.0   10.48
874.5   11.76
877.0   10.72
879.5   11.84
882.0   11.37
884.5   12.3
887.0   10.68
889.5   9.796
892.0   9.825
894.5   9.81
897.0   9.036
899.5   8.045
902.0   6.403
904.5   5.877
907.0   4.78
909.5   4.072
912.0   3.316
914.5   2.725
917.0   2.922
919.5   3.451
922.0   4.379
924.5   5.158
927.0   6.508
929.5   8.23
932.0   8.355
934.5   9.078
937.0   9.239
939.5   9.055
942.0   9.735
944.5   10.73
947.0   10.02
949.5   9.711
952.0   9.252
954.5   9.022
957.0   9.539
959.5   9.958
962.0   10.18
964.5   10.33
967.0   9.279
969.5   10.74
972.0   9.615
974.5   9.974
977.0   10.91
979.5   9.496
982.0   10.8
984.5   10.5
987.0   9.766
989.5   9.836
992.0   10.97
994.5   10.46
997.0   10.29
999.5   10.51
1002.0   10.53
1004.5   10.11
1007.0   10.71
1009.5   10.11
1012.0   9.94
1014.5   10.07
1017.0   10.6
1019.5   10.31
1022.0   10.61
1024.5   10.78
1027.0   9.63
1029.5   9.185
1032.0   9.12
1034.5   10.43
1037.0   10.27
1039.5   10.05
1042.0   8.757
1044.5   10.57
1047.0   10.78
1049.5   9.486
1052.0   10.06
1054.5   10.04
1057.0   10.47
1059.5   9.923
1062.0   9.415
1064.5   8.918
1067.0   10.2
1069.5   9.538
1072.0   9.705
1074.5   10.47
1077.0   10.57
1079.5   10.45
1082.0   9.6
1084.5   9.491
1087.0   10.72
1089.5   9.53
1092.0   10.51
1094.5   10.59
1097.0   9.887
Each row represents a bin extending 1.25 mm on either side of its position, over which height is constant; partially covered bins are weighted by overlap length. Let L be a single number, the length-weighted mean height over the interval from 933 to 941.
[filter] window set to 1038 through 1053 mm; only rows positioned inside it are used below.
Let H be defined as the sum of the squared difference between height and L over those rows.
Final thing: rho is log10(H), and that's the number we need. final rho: 0.84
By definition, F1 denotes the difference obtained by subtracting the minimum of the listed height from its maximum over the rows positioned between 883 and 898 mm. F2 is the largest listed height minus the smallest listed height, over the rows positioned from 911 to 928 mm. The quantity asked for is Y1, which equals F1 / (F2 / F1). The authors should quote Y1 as 2.8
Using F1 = 3.3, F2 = 3.8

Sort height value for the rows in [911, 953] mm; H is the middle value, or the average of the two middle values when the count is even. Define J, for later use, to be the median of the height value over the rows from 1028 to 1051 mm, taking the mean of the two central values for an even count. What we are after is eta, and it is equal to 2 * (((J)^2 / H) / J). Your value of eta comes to 2.41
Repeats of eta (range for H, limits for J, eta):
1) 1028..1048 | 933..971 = 1.91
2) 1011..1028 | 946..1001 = 1.94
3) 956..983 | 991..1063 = 2.06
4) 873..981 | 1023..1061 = 2.12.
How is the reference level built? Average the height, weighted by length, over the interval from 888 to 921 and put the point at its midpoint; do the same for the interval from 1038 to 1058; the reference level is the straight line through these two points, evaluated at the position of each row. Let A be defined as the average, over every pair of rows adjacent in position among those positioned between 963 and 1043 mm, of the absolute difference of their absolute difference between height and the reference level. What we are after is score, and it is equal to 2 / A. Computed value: 3.6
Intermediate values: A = 0.55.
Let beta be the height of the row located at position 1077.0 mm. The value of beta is 10.57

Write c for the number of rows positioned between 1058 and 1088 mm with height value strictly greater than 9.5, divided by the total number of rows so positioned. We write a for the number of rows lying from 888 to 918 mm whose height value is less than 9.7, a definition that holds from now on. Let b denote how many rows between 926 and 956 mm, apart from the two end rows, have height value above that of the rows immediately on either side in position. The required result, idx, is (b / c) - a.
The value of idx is -6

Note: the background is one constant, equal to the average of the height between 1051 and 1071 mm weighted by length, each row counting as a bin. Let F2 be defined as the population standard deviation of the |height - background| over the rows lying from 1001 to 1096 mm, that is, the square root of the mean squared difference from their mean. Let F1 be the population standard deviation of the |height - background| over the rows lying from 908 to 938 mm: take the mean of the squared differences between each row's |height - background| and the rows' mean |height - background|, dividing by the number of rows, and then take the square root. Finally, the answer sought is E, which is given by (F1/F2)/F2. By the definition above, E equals 31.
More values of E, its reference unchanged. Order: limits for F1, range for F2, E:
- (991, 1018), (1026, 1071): 4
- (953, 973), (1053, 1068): 4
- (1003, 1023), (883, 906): 0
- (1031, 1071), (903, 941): 0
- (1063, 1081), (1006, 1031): 3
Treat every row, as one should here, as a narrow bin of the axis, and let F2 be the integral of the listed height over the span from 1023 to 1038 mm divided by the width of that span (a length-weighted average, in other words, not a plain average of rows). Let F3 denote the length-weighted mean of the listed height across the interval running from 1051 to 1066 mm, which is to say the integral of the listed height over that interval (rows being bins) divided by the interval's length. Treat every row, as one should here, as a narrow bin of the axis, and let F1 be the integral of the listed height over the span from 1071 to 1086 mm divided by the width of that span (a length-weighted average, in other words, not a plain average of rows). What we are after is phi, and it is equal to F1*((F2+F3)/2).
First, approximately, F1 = 10.1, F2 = 9.9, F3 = 9.8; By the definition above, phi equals 99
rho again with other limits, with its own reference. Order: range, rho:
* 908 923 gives 2.29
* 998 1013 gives 0.96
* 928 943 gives 0.25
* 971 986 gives 0.96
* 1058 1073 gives 0.39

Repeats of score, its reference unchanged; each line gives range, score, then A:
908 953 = 3.3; 0.61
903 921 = 3.0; 0.67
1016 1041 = 6.0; 0.34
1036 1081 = 4.9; 0.41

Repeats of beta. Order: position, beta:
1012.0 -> 9.94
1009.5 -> 10.11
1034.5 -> 10.43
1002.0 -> 10.53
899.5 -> 8.045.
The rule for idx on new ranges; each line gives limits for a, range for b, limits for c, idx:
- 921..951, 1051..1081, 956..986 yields -4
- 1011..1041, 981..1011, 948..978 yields 1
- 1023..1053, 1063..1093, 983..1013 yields -2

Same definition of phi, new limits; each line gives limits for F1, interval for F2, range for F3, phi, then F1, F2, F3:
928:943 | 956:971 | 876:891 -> 94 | 8.9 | 10.0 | 11.1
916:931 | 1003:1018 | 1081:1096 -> 53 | 5.2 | 10.3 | 10.1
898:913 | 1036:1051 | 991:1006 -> 56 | 5.5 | 10.0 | 10.5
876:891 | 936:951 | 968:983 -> 111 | 11.1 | 9.7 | 10.2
